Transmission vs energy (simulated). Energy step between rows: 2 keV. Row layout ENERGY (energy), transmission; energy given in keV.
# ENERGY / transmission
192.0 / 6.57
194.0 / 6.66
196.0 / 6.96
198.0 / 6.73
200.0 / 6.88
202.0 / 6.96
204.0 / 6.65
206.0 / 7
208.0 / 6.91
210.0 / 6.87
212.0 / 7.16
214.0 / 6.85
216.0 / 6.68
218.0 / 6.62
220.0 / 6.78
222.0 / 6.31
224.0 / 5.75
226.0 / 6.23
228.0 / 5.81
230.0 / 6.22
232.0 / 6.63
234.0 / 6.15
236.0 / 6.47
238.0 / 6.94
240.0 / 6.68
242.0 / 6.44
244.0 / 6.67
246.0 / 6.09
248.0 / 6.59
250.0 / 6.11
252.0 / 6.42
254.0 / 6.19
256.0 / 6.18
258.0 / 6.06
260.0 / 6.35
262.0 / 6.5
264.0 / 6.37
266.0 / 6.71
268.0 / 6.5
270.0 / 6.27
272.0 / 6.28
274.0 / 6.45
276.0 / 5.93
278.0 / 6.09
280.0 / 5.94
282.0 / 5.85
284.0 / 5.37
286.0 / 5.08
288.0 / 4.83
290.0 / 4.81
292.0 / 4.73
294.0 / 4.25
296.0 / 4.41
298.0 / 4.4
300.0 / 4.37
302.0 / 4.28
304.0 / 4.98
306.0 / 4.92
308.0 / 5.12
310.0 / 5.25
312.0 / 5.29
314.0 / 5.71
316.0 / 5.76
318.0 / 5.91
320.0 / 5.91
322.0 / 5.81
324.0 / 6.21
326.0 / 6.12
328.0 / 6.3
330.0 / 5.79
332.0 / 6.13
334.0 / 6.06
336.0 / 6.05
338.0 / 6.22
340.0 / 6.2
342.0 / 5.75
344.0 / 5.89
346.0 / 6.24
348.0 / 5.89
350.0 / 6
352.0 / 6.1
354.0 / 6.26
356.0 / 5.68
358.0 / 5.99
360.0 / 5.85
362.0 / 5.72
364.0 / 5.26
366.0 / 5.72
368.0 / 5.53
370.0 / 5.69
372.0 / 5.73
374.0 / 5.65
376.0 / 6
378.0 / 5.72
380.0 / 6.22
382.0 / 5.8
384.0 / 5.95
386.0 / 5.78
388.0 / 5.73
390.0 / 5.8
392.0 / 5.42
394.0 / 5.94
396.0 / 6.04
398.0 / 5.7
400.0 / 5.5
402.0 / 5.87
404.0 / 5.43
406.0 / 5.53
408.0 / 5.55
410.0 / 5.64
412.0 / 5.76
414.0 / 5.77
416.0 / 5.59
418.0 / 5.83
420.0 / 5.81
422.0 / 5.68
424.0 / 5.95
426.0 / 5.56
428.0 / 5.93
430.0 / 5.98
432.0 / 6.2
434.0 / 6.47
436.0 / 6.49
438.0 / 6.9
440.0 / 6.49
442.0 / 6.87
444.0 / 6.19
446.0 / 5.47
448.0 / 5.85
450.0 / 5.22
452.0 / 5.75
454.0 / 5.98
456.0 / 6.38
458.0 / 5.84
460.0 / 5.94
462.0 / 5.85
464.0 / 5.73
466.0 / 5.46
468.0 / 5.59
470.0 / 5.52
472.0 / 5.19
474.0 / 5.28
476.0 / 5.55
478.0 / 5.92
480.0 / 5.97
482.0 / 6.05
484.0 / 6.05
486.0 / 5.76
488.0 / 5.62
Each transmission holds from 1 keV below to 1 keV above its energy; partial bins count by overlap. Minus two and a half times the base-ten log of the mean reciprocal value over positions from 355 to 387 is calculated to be 1.90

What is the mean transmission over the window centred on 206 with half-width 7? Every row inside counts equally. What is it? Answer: 6.9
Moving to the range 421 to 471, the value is 6.0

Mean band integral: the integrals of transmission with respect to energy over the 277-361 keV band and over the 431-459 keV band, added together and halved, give 320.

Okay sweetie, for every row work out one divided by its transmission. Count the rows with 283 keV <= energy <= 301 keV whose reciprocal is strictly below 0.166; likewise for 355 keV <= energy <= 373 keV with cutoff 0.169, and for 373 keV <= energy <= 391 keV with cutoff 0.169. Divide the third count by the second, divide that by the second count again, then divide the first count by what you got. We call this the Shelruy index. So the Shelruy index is 0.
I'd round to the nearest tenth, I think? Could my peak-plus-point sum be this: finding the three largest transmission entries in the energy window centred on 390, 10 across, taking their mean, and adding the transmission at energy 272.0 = 12.1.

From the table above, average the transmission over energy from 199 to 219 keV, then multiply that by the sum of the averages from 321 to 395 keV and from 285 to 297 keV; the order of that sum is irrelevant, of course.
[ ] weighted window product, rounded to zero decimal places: 73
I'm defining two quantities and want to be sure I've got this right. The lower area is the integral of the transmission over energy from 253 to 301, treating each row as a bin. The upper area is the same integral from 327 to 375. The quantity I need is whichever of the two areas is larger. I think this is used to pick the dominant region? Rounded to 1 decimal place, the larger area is 283.4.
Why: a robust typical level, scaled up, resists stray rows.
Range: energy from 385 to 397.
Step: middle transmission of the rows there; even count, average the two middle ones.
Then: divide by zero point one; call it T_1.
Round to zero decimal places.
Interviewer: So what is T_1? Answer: 58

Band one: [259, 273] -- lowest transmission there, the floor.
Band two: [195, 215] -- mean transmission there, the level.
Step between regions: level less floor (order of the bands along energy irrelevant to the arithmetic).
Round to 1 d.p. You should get 0.6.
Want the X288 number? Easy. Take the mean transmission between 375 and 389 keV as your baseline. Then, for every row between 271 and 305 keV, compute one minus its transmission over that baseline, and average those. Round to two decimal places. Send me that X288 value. 0.12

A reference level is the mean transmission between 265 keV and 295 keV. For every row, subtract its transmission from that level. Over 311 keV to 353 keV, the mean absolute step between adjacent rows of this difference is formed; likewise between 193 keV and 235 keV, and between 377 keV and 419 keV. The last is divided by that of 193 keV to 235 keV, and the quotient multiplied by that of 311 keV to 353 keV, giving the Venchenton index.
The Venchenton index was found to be 0.16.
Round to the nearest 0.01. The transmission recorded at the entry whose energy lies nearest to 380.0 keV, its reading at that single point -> 6.22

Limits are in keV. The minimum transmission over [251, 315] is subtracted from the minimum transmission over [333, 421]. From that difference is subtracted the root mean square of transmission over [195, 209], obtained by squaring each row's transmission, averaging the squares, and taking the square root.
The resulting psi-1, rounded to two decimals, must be -5.86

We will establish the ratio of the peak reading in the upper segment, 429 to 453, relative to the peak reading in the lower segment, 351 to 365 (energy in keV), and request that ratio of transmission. 1.10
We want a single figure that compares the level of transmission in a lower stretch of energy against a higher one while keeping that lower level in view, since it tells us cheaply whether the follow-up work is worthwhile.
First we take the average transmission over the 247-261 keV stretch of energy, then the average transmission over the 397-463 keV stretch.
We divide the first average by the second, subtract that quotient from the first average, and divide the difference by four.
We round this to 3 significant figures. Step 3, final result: 1.30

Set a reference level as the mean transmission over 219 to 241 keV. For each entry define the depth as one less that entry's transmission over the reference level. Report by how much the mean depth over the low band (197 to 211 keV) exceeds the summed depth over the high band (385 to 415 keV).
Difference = -1.6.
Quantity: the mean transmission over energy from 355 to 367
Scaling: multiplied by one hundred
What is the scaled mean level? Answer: 570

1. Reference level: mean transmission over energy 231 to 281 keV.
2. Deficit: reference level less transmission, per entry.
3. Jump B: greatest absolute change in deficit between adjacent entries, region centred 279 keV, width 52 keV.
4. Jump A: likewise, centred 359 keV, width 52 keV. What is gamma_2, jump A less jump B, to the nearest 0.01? -0.12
